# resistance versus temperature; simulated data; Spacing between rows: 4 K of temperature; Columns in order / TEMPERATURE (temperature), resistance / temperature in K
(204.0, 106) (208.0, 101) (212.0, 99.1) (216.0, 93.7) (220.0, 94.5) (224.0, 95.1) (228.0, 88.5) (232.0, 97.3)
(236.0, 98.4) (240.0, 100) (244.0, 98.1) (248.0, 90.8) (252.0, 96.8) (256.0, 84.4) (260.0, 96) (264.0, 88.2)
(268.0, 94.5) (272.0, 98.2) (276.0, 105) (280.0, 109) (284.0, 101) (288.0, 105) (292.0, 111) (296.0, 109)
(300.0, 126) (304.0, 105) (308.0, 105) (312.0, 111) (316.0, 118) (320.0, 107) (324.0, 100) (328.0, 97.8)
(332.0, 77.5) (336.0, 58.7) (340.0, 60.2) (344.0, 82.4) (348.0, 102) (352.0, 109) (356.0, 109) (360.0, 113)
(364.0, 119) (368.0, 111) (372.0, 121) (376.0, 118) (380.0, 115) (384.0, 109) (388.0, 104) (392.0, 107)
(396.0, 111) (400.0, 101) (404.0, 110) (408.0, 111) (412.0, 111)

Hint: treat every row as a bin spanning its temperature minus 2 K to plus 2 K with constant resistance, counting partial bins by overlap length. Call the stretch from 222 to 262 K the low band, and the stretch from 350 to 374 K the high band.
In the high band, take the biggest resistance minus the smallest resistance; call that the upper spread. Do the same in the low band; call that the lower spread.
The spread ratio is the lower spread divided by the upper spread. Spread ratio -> 1.3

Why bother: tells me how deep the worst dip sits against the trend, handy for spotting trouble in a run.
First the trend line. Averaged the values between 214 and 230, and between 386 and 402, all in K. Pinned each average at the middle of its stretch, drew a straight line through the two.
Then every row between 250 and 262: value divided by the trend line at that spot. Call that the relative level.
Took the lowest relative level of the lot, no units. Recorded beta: 0.88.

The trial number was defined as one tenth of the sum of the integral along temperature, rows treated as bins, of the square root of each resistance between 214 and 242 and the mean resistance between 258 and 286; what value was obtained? 37.2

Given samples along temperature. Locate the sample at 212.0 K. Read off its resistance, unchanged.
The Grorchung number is 99.1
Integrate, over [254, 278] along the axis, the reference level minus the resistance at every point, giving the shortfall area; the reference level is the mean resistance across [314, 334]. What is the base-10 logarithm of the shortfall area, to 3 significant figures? 2.13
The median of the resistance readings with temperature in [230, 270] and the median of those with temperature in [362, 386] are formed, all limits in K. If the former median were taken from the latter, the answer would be 20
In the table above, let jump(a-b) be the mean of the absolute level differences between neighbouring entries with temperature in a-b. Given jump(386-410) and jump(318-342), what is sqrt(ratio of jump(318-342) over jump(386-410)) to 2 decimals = 1.36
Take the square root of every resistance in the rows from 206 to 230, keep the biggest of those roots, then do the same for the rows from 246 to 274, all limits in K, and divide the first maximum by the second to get 1.01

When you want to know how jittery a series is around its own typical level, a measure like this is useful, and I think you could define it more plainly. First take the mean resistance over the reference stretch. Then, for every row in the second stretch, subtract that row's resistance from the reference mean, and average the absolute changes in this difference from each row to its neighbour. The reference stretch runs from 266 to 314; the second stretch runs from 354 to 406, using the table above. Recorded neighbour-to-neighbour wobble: 5.9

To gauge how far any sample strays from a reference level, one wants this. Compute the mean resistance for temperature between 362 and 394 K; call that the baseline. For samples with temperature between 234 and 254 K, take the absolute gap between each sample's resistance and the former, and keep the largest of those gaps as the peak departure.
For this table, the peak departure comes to 22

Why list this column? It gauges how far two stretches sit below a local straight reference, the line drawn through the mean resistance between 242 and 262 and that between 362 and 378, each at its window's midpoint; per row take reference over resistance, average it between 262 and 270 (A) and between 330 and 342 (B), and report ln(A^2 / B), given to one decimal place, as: -0.4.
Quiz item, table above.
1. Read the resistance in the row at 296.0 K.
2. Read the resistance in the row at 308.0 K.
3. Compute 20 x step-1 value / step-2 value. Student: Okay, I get 20.8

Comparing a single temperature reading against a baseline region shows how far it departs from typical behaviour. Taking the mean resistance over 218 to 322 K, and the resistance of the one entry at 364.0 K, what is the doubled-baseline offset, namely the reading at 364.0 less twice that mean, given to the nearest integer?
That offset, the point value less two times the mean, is -84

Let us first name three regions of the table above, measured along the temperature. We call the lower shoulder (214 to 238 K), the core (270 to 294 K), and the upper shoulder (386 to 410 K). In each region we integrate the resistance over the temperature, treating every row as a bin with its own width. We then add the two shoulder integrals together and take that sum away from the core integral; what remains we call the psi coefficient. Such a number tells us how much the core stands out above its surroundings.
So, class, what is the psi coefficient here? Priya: -2329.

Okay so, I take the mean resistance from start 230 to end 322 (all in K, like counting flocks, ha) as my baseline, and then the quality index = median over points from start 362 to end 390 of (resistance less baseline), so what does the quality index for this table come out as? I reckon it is 13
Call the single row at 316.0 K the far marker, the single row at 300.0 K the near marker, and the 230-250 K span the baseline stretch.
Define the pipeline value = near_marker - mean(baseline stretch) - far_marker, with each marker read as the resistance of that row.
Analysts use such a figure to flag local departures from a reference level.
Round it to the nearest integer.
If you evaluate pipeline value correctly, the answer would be -89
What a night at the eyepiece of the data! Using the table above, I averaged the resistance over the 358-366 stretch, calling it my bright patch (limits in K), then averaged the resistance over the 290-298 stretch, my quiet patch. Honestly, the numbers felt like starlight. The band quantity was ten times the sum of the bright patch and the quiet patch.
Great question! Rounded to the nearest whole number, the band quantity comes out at 2260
